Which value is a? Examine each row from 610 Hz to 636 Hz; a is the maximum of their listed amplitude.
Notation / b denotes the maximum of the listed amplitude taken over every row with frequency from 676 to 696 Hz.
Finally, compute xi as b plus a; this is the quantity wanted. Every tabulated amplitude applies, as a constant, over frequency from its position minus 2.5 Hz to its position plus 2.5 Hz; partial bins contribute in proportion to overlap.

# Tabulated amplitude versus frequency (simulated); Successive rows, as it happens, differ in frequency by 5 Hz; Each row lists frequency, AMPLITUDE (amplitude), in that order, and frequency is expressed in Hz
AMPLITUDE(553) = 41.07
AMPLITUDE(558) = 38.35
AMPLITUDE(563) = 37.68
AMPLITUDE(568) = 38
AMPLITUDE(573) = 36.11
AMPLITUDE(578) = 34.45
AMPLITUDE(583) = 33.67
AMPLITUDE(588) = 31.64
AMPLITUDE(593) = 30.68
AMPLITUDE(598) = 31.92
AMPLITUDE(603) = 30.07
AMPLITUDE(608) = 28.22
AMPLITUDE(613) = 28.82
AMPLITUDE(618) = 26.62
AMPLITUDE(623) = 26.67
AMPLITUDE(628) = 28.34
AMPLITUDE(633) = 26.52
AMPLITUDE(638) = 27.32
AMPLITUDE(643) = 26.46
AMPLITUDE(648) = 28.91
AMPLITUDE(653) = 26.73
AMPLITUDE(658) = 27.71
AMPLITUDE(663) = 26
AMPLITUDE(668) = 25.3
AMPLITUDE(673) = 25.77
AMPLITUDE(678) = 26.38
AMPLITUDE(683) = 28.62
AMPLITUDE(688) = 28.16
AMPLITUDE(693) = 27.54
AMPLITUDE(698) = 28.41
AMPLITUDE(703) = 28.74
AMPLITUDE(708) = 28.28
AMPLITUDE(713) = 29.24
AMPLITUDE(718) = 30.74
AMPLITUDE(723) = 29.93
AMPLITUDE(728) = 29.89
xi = 57.4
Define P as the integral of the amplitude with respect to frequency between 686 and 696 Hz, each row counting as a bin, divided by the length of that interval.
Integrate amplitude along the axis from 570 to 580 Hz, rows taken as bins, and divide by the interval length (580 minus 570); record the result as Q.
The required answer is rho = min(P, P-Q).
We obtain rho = -8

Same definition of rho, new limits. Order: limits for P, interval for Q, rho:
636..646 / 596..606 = -4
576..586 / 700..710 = 5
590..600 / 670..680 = 5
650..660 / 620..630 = 0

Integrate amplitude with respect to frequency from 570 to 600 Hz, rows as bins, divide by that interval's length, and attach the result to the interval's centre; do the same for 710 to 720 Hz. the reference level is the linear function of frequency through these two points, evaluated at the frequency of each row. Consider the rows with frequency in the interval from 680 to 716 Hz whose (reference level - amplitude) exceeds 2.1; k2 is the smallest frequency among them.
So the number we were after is 688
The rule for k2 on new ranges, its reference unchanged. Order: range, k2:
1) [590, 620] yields 593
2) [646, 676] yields 648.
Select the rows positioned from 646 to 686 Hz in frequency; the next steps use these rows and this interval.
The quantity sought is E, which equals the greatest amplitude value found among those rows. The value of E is 28.91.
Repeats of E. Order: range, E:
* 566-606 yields 38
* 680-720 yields 30.74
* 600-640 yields 30.07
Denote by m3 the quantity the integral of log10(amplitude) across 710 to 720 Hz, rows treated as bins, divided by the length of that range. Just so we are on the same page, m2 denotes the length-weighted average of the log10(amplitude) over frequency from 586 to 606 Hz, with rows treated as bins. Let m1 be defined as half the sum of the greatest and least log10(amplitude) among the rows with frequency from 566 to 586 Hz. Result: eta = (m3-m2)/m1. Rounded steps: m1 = 1.55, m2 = 1.49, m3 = 1.48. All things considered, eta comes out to -0.010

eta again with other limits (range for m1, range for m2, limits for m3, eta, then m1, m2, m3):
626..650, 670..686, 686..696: 0.011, 1.44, 1.43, 1.44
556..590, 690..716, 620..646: -0.014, 1.54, 1.45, 1.43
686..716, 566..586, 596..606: -0.041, 1.45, 1.55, 1.49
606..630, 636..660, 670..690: -0.003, 1.44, 1.44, 1.43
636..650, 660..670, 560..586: 0.100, 1.44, 1.41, 1.56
